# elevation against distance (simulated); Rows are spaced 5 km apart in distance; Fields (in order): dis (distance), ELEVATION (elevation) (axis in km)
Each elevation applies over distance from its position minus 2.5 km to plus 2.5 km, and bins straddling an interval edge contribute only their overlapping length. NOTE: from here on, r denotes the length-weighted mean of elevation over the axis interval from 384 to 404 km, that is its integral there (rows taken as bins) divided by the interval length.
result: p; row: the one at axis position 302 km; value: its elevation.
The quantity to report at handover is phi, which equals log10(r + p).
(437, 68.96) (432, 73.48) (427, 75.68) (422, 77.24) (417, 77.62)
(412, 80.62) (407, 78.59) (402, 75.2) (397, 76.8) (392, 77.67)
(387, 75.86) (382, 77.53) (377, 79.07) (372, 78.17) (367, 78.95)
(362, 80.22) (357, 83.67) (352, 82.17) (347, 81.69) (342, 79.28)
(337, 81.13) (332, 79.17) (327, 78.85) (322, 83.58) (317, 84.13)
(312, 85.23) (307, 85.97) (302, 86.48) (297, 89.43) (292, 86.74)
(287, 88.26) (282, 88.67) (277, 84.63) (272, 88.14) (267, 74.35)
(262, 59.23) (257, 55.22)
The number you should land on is 2.21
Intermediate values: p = 86.48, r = 76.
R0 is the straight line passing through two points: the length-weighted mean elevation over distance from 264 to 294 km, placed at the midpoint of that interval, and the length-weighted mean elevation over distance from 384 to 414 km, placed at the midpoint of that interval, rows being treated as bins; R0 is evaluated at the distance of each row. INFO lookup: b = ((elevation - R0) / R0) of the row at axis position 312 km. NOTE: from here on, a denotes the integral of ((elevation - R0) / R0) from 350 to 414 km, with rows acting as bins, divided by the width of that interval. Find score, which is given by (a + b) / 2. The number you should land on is 0.018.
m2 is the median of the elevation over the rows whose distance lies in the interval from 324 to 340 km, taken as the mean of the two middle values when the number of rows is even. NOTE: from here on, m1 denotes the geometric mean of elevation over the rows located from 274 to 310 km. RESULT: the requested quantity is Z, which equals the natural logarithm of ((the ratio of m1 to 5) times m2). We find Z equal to 7.23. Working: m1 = 87.2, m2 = 79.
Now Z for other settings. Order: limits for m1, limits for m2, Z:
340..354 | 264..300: 7.26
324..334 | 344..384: 7.14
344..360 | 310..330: 7.23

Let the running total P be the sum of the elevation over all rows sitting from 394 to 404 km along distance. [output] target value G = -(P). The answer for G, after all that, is -152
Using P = 152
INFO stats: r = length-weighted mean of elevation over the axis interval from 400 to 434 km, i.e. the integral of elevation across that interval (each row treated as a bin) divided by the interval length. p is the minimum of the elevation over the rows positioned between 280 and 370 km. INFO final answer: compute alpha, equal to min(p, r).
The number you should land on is 77.0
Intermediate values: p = 78.85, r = 77.0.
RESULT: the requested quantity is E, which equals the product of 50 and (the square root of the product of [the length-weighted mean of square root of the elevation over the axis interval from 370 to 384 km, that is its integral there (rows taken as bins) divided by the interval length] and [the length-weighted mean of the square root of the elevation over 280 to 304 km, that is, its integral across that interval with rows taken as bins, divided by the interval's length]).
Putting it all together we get 455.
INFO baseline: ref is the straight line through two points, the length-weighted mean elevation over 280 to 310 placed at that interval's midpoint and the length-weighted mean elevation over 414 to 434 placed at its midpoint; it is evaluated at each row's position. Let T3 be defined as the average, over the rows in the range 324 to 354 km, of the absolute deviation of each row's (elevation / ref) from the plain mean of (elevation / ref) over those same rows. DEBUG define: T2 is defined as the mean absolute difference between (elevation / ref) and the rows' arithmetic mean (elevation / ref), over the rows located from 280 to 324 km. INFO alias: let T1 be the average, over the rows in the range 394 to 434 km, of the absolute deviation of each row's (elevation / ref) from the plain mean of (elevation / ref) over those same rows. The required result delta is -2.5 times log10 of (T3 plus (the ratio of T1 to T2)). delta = -1.0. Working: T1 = 0.021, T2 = 0.0086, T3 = 0.0212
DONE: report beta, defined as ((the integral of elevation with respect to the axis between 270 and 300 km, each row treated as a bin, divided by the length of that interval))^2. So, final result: 7677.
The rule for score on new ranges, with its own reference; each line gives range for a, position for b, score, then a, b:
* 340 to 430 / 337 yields 0.002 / 0.005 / 0.000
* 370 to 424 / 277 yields 0.000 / 0.002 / -0.002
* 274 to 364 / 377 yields 0.012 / 0.020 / 0.004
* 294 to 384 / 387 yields -0.009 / 0.011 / -0.029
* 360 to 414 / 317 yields 0.010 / -0.001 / 0.021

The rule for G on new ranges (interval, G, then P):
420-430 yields -153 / 153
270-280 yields -173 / 173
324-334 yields -158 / 158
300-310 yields -172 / 172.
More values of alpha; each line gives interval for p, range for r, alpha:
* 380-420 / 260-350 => 75.2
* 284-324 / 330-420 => 79.1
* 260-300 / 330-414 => 59.2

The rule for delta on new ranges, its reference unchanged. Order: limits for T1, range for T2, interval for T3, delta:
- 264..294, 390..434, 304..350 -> -0.9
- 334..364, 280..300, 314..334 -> -0.5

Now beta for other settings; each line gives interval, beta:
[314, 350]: 6592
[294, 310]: 7606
